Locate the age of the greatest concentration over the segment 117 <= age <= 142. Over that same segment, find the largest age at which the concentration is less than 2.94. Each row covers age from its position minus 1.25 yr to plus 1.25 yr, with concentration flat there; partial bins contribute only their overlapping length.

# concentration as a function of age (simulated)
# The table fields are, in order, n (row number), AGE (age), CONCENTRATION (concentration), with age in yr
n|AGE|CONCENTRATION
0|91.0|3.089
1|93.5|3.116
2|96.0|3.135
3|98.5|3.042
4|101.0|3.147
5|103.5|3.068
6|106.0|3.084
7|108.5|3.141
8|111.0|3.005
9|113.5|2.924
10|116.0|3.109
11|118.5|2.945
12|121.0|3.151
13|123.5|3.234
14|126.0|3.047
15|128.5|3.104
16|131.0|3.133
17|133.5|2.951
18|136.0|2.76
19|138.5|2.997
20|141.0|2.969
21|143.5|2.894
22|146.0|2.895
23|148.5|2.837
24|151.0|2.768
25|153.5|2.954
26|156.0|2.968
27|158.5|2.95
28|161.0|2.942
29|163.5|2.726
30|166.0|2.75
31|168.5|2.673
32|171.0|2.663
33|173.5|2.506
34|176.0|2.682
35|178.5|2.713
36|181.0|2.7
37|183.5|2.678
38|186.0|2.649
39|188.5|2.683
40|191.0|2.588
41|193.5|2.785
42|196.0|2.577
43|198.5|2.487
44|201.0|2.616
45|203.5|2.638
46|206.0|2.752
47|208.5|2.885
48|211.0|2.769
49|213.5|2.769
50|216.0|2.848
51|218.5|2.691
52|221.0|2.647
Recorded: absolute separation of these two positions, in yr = 12.5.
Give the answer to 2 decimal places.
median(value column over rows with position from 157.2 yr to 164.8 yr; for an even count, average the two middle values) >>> 2.94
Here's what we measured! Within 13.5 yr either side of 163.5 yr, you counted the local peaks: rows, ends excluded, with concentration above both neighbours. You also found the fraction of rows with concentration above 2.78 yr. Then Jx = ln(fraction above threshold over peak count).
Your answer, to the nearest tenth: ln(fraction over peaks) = -1.7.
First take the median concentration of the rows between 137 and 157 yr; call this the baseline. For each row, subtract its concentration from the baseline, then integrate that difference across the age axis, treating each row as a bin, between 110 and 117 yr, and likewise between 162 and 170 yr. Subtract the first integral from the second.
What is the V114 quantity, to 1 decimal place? 2.2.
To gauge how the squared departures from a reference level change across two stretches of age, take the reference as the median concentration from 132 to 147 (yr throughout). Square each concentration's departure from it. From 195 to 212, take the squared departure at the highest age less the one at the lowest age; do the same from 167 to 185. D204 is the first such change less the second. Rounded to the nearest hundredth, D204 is -0.09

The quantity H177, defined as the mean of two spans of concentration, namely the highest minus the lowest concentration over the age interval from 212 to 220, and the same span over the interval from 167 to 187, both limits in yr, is 0.18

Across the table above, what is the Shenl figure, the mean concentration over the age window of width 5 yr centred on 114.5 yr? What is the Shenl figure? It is 3.0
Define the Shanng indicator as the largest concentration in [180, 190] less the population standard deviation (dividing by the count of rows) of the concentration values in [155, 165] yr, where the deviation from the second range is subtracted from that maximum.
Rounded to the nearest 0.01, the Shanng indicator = 2.60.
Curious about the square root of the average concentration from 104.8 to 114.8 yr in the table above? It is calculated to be 1.74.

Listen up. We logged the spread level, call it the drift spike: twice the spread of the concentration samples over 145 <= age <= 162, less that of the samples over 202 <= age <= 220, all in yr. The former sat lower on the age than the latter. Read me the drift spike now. 0.06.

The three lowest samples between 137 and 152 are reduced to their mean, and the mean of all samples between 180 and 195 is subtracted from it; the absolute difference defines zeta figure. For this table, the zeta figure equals 0.15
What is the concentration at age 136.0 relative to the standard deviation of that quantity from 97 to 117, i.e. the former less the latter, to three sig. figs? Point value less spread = 2.69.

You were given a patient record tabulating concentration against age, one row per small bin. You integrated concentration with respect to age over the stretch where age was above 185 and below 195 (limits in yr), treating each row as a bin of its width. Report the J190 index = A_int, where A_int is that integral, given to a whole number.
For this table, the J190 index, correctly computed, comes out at 27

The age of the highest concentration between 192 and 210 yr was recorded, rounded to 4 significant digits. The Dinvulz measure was 208.5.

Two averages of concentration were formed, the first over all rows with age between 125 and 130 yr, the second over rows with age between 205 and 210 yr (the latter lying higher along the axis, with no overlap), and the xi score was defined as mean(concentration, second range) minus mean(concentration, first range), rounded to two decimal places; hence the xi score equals -0.26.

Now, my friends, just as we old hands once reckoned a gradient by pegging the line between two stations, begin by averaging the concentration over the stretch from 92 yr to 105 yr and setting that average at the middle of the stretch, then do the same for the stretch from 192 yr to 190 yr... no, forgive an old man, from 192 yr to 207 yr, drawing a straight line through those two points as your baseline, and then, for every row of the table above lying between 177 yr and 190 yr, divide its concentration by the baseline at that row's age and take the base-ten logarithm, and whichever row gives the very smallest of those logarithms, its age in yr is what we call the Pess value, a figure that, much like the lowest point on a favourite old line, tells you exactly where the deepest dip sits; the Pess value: 186.0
